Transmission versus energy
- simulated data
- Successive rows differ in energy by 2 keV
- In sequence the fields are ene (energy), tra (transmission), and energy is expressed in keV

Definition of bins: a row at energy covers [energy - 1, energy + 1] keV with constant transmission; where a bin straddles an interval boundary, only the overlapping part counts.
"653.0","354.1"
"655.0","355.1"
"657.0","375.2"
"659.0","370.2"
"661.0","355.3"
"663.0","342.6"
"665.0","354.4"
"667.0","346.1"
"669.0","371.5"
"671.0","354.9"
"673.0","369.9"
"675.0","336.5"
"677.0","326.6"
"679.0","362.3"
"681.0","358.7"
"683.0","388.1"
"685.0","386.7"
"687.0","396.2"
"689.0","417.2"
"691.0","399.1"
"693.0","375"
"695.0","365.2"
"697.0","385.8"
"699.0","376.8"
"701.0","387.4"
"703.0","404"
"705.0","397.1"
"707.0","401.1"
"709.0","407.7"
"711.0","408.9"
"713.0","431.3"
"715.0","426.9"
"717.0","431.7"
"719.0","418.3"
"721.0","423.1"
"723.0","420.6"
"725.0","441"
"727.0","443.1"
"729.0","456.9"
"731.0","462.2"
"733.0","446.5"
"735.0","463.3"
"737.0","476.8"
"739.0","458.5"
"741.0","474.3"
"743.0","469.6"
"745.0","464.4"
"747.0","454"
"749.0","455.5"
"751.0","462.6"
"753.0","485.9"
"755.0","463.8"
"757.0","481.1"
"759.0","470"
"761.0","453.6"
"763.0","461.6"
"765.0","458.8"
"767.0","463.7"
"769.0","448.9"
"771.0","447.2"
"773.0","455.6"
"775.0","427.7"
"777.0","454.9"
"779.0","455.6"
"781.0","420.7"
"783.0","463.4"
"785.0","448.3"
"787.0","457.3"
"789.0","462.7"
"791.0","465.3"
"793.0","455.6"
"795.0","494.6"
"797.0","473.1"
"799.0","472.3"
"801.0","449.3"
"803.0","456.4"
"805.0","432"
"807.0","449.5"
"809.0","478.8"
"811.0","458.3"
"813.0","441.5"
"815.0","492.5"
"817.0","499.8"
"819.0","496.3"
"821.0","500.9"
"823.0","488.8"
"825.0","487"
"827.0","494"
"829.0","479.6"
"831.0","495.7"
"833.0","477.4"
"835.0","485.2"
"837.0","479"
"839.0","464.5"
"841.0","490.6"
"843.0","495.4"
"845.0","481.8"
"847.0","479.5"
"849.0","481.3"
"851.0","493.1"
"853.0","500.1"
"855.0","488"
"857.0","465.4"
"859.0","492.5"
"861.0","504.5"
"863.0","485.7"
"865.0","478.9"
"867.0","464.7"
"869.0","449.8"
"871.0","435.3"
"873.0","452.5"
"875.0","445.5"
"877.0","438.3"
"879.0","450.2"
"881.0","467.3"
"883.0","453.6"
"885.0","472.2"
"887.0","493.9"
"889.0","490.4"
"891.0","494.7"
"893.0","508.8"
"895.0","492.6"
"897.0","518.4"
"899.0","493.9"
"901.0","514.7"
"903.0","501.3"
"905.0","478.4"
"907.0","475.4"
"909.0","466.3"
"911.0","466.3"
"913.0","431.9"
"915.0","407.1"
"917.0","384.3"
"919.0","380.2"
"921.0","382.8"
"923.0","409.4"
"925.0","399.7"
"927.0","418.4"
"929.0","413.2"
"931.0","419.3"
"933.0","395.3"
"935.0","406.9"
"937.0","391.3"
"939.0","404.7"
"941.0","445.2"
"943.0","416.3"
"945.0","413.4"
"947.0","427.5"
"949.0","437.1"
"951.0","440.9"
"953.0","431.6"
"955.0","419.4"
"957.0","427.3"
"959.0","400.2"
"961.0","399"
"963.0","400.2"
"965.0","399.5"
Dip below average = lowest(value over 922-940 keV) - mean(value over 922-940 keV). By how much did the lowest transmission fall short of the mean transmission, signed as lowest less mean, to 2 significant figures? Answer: -15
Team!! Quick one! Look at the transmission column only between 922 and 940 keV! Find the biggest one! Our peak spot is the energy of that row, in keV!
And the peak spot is 931.0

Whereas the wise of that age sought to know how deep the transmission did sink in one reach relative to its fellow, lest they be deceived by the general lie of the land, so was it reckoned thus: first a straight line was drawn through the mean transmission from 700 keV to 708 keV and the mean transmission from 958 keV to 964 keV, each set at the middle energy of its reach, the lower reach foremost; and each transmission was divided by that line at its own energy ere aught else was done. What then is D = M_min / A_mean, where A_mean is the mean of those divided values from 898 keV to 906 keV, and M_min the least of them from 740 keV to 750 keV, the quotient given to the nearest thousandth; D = 0.917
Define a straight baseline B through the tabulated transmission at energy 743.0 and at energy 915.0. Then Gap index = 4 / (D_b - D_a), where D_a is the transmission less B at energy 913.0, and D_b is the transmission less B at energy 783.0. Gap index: -0.3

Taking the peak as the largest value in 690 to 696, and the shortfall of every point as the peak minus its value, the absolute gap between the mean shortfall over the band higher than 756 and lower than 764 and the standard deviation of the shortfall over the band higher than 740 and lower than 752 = 75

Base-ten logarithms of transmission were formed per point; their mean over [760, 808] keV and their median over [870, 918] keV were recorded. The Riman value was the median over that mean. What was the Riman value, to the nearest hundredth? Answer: 1.01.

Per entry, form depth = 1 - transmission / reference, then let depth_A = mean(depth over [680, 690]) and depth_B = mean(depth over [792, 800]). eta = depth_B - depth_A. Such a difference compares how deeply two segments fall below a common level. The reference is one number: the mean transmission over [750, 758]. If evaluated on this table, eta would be -0.18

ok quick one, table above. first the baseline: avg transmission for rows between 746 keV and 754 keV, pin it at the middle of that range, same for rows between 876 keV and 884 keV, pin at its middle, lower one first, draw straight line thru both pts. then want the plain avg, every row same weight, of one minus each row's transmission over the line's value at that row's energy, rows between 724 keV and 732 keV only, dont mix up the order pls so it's 0.034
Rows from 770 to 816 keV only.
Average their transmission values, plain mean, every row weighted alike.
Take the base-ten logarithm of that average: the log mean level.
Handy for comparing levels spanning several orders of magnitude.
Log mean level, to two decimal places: 2.66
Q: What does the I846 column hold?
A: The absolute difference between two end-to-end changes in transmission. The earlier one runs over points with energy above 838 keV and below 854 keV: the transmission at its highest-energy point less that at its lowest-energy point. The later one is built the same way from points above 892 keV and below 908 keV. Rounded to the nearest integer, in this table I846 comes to 69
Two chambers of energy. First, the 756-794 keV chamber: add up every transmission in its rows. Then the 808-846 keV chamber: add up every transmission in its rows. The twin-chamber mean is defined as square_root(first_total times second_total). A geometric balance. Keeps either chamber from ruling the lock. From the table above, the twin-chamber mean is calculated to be 8916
